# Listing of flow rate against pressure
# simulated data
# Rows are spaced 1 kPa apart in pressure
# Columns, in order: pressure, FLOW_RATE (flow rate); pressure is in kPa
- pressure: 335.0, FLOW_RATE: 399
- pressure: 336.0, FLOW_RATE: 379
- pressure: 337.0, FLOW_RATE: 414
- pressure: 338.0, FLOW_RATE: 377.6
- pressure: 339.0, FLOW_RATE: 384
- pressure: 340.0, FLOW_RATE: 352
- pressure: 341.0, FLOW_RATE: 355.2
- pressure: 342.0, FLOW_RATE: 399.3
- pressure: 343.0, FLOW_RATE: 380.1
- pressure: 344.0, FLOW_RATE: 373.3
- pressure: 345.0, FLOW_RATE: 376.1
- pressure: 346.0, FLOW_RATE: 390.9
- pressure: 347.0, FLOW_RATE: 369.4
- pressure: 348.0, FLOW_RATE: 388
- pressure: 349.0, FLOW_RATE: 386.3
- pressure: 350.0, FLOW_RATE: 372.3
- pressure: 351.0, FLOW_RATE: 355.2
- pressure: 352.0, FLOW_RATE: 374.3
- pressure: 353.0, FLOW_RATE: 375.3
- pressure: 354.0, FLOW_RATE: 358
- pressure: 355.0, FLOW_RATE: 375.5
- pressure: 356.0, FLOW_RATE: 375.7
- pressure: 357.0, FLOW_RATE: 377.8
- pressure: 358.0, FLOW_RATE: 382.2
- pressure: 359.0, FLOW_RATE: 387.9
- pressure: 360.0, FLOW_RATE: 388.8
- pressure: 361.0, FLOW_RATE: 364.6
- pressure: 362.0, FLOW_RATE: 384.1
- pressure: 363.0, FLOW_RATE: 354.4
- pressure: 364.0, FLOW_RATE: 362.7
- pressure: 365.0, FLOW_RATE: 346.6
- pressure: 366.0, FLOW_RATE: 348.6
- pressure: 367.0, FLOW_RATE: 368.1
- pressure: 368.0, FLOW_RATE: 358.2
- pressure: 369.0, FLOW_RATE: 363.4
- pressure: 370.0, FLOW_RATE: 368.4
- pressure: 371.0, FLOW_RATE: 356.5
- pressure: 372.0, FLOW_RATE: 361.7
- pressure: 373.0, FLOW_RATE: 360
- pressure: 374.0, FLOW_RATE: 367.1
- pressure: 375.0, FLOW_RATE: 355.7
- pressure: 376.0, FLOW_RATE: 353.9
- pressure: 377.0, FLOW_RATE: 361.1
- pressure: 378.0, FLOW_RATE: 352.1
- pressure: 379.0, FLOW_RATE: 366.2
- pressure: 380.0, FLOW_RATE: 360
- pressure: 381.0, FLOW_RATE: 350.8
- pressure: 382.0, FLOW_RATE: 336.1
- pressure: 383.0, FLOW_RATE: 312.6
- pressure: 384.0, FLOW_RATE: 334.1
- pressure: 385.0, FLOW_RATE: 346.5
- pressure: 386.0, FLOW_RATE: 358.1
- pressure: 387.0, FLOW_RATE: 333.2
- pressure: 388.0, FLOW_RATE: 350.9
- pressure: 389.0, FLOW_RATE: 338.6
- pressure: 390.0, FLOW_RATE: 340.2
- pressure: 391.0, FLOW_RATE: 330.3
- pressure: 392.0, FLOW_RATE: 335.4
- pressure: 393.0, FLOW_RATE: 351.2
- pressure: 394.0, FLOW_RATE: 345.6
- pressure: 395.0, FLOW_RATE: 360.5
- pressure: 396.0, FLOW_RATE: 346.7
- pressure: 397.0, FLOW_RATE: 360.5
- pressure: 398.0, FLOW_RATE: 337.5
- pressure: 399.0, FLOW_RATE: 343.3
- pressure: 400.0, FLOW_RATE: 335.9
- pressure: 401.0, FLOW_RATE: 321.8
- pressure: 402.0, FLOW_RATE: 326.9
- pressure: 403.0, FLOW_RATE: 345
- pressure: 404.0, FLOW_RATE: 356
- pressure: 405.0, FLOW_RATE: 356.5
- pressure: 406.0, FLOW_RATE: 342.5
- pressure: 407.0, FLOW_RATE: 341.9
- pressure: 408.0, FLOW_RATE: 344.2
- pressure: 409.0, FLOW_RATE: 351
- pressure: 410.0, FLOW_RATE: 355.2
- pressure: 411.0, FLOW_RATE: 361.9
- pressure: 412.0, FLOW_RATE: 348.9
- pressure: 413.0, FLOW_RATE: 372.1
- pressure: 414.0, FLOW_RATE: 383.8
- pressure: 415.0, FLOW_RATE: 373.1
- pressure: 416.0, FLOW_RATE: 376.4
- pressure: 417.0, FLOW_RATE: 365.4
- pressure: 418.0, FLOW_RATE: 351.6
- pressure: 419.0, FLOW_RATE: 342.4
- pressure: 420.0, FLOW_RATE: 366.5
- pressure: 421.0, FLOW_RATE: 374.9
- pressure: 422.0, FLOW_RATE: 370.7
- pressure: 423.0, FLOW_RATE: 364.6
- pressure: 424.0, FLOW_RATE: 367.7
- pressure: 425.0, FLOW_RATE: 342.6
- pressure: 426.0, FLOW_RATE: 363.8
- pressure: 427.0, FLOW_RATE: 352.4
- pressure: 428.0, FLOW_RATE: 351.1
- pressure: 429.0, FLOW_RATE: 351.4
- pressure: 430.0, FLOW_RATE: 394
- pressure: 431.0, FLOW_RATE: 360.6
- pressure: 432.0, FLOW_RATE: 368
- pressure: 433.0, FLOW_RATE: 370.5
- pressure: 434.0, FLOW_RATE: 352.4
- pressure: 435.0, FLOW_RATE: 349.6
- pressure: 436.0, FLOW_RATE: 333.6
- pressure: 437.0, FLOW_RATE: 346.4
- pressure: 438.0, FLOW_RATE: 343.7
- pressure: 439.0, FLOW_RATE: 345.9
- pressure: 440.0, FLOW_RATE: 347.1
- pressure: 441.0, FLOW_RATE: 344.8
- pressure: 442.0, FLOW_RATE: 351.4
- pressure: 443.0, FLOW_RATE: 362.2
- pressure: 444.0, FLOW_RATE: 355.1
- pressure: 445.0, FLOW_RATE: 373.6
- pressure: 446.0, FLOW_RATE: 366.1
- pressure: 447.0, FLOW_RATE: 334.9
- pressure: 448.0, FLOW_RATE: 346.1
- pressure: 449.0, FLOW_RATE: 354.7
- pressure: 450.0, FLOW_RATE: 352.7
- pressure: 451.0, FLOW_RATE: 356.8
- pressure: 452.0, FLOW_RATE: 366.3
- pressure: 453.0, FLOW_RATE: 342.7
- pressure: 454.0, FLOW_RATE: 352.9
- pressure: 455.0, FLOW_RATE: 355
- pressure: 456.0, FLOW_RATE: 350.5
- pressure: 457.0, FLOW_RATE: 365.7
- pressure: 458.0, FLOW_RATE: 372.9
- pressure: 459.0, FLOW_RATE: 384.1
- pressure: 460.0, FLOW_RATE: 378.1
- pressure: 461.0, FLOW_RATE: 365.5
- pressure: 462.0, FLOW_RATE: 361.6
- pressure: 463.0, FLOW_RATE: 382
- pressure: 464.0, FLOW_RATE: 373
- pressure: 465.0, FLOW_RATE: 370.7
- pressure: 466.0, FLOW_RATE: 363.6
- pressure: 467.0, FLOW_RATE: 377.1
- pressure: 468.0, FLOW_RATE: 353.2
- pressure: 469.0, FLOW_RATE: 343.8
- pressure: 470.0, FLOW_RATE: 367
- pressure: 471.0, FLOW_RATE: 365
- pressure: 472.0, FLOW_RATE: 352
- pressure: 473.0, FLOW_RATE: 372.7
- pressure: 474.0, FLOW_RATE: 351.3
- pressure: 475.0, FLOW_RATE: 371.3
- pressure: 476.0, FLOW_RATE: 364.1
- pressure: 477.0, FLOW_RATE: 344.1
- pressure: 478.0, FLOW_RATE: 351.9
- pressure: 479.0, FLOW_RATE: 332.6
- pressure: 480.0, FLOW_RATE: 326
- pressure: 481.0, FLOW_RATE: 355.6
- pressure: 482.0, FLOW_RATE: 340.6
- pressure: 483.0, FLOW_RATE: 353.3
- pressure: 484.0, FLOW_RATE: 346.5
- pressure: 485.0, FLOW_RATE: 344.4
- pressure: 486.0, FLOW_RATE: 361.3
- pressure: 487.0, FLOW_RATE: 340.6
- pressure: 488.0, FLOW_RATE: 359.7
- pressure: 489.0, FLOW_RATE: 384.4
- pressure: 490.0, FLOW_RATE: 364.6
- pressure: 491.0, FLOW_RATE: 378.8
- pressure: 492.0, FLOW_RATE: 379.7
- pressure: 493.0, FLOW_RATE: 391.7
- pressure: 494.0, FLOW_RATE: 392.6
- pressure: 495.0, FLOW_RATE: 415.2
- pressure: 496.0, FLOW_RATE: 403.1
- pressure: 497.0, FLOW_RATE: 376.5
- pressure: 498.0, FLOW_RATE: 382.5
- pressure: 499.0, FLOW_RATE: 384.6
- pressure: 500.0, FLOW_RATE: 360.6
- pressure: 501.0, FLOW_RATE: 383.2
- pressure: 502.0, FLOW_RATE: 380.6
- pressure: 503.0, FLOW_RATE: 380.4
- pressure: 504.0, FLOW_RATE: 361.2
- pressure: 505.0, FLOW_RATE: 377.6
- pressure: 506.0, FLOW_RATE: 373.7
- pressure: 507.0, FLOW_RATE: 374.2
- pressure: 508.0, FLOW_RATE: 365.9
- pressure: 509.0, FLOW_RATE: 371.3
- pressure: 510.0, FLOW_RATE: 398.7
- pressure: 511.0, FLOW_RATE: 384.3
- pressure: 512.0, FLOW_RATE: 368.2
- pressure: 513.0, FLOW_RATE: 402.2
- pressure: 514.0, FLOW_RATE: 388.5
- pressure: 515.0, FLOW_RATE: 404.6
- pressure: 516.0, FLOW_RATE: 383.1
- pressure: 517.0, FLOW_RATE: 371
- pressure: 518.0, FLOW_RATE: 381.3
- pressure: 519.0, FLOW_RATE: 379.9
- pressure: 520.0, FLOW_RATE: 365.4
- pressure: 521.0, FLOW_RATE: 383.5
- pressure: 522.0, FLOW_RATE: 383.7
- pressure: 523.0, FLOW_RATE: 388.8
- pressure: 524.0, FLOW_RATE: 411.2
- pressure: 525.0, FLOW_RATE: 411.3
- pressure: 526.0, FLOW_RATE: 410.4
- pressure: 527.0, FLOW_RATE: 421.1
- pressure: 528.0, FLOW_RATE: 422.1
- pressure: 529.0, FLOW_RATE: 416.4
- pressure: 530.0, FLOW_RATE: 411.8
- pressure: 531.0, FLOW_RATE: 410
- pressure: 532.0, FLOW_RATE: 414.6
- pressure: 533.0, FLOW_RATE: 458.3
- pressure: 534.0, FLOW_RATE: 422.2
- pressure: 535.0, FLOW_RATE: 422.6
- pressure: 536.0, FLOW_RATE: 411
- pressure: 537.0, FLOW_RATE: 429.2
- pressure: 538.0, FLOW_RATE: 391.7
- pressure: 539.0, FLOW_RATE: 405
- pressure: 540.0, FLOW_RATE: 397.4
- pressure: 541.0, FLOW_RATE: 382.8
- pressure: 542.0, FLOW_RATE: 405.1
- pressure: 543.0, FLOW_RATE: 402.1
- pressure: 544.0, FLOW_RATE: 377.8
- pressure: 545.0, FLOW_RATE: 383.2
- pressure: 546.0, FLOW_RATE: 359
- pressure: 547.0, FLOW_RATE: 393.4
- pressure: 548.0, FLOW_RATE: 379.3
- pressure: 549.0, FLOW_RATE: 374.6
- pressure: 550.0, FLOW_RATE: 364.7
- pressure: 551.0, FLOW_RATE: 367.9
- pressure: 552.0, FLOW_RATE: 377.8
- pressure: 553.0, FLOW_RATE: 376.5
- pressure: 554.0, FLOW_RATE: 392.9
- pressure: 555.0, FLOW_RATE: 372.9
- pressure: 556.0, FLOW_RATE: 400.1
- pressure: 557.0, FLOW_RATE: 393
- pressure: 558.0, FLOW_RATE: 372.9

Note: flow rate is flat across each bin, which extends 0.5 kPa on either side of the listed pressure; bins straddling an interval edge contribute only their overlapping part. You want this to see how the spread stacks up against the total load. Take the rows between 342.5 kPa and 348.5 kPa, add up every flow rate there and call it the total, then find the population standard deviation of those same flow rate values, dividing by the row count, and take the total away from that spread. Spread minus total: -2270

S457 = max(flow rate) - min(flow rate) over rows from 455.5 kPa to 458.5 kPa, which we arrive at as 22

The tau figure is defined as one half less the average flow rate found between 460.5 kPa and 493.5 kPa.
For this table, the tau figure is -360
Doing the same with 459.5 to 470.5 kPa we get -366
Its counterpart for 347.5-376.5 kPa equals -367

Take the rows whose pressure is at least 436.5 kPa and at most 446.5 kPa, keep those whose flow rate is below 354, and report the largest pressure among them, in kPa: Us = 442.0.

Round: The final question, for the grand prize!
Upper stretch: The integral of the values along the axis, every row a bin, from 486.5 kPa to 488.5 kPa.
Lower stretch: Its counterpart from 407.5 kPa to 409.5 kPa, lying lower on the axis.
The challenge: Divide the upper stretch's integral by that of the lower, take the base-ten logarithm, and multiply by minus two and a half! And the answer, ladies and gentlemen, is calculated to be -0.01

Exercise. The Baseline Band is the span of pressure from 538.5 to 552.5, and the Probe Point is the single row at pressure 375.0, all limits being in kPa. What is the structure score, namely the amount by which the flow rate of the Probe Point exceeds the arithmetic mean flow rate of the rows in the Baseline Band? -28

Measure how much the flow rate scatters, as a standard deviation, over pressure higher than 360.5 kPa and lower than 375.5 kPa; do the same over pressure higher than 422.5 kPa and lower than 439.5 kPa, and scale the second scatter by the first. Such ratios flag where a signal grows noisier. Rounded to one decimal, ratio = 1.6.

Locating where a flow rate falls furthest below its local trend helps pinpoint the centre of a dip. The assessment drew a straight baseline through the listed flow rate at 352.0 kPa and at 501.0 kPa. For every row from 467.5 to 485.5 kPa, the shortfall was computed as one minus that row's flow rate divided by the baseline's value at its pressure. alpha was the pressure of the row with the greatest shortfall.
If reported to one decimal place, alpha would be 480.0 kPa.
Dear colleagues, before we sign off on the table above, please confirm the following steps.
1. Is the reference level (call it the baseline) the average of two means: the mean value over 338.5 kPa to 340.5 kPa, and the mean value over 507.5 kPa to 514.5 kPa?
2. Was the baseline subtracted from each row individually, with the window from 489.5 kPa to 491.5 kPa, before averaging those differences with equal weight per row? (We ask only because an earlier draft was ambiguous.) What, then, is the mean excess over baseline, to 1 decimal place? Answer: -3.7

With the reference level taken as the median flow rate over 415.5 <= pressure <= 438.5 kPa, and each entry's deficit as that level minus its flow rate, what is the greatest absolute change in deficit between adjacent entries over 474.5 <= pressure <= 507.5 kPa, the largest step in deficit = 30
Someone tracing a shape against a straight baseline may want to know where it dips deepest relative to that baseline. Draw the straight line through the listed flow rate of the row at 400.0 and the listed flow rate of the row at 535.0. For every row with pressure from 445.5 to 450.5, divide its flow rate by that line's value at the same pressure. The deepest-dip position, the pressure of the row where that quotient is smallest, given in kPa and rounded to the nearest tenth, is 447.0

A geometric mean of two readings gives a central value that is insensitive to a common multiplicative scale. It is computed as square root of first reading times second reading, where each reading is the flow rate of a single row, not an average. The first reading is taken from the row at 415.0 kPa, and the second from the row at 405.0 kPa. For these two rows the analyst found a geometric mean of 365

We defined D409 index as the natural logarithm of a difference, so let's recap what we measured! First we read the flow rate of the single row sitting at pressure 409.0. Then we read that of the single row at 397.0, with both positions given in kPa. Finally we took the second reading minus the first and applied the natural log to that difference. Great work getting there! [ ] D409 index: 2.3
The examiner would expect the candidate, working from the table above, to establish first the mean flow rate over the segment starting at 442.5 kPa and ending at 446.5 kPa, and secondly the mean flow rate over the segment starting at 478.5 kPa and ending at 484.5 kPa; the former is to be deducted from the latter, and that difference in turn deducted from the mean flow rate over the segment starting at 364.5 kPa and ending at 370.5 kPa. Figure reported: 381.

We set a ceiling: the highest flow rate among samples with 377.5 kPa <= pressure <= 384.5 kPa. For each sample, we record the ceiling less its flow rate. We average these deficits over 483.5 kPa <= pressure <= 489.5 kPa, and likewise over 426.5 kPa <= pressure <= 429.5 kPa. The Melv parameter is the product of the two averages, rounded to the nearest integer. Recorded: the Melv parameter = 146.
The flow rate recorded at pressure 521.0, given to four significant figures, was 383.5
